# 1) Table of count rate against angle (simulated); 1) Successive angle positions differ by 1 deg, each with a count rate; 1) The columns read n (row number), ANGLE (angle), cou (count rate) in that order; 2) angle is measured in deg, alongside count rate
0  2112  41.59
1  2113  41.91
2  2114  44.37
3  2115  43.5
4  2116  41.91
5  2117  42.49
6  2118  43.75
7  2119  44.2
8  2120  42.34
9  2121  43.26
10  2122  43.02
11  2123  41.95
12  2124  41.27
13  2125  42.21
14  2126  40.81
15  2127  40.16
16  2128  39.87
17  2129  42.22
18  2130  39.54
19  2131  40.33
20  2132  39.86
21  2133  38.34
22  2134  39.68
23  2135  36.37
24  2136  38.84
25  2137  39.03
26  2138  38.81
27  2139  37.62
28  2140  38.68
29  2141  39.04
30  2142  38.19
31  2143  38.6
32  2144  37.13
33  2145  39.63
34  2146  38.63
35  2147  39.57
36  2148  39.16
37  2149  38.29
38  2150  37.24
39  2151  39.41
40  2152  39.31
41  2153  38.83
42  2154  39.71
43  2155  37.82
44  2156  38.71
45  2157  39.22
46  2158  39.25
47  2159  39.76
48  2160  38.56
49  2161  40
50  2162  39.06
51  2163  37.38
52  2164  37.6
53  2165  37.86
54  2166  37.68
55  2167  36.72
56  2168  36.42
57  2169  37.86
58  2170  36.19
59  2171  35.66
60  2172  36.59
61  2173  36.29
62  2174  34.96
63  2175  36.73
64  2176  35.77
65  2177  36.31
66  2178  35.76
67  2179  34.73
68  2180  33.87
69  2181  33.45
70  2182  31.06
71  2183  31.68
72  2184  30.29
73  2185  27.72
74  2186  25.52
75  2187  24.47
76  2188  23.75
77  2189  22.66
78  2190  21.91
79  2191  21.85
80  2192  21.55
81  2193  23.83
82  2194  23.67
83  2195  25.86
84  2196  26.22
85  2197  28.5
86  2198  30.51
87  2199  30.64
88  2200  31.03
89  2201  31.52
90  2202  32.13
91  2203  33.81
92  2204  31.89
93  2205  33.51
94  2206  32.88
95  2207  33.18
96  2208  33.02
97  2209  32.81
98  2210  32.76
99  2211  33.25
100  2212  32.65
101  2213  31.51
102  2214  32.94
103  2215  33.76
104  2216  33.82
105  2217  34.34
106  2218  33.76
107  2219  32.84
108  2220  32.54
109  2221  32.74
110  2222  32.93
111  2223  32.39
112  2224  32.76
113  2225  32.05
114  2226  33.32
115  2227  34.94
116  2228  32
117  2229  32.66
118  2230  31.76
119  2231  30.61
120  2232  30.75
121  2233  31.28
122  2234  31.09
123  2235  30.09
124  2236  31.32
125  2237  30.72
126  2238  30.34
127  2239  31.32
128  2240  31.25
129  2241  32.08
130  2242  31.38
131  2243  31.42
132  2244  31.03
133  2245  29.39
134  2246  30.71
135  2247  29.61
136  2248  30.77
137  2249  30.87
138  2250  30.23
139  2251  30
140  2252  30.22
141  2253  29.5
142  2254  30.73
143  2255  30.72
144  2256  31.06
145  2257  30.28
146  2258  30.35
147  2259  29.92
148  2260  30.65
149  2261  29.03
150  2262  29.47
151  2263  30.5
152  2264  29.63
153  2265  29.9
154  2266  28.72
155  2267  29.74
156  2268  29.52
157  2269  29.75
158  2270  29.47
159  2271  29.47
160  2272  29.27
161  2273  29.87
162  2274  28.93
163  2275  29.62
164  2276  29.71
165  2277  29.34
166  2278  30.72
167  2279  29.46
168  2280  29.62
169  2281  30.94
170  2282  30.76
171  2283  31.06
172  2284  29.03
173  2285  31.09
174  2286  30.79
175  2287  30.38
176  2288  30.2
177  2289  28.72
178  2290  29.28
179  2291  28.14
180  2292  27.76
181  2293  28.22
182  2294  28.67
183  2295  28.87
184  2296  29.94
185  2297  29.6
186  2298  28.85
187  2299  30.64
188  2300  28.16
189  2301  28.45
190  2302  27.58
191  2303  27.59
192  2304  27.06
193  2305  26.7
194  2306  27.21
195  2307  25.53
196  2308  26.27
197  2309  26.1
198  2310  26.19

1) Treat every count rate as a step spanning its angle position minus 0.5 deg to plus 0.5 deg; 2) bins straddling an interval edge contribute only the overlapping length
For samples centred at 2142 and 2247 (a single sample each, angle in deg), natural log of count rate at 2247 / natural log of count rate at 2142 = 0.93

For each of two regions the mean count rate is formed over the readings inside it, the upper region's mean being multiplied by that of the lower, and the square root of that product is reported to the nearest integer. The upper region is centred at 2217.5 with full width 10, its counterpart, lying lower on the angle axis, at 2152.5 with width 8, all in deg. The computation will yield 36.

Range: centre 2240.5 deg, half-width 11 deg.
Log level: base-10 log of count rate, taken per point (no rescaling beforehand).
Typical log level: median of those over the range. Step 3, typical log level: 1.49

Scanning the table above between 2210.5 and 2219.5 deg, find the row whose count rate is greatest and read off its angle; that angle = 2217 deg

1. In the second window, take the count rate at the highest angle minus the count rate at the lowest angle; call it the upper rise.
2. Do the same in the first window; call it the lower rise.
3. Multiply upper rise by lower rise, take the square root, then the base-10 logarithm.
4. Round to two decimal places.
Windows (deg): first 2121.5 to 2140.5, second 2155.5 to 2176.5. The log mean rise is 0.55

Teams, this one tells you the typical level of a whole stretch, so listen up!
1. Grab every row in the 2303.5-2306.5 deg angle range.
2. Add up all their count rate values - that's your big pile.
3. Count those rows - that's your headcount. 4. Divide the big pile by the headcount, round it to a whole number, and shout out 27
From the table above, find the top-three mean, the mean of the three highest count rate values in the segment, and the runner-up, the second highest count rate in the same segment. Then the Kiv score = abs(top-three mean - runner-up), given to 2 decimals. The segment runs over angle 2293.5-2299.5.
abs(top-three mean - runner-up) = 0.12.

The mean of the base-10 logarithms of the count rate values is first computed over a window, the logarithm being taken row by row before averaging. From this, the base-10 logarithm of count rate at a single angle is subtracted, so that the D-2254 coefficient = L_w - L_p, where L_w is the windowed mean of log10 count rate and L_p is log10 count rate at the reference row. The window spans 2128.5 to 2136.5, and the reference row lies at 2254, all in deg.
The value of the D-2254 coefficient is 0.11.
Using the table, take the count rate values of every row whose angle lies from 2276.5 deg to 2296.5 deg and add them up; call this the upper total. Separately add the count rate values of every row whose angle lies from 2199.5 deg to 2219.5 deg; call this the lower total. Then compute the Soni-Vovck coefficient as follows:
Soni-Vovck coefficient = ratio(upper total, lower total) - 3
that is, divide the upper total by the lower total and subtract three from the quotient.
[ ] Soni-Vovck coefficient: -2.10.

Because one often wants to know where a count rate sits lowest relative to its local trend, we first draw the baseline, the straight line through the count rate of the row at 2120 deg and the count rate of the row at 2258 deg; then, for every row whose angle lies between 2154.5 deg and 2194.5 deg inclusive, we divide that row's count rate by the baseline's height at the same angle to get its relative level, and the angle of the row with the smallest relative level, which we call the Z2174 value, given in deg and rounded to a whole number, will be 2192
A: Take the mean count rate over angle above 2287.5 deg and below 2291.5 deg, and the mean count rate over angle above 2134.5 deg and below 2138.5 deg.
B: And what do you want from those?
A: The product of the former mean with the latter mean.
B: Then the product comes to 1113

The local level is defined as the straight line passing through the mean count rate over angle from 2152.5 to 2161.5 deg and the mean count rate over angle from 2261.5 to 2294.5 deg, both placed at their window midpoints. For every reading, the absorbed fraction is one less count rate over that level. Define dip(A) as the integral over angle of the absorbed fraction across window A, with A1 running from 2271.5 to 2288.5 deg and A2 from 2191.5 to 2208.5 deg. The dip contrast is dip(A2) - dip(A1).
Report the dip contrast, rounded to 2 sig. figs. 3.2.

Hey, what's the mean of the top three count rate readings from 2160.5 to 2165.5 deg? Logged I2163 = 39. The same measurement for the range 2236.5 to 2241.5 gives 32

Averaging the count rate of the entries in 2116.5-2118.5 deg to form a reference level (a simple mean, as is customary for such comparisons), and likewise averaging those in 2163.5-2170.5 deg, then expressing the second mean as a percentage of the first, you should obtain 86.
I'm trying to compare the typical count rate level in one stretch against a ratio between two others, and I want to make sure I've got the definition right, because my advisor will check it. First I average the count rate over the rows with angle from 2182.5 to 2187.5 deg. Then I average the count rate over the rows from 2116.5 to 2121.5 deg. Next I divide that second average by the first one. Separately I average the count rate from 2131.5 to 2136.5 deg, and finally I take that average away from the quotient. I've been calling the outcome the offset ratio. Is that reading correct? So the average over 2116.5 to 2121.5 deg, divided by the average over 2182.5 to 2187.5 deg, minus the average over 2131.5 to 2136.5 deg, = -37.1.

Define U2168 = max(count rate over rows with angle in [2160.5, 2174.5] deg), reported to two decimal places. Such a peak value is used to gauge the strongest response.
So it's 40.00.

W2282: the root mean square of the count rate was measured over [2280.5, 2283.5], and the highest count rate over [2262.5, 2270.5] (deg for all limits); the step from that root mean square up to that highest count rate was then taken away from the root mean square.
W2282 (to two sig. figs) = 31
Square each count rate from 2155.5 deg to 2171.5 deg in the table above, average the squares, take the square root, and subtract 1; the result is 37.0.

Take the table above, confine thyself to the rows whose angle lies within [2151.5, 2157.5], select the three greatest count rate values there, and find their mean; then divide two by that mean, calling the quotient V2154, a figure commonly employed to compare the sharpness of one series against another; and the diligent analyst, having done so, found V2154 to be 0.051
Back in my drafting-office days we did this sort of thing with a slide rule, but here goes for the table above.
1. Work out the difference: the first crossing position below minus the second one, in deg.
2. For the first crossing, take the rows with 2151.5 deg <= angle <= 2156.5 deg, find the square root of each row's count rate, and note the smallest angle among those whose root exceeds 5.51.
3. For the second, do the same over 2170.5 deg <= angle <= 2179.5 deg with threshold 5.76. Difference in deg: -19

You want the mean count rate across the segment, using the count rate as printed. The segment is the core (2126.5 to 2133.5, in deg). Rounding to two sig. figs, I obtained 40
